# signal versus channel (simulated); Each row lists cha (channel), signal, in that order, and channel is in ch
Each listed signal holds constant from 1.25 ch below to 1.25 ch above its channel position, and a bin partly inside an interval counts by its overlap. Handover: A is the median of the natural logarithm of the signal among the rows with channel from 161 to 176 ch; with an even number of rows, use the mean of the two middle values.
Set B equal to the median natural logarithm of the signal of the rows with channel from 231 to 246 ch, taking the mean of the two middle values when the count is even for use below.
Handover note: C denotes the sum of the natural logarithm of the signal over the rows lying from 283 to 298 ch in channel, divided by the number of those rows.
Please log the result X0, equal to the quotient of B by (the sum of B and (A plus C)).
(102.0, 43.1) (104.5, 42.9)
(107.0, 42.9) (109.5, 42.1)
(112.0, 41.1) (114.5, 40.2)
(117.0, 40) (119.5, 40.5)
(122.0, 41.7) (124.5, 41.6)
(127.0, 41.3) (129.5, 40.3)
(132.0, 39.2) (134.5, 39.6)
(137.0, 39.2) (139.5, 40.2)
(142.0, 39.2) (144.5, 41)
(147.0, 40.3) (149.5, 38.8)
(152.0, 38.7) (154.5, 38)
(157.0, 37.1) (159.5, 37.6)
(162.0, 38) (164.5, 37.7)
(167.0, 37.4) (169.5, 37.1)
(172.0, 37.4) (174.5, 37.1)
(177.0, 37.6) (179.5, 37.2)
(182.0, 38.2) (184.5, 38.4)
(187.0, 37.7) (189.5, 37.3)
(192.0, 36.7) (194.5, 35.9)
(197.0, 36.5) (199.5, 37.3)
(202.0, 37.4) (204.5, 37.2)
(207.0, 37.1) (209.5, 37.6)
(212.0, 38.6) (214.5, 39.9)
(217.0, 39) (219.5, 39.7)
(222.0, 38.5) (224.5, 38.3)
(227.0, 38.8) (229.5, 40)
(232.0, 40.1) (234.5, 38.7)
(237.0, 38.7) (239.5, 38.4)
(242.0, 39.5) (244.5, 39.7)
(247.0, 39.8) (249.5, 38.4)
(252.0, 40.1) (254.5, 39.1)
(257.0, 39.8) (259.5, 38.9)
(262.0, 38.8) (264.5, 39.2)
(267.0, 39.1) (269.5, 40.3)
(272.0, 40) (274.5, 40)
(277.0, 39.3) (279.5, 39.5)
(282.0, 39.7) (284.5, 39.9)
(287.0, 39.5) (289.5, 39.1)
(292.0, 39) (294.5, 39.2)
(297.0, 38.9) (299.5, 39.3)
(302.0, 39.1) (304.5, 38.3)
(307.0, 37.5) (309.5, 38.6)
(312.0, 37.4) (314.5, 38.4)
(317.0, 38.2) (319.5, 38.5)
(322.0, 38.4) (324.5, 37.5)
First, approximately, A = 3.62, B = 3.67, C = 3.67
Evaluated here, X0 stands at 0.335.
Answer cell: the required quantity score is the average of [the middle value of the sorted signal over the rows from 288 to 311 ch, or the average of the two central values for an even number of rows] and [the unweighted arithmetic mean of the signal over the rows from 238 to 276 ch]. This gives 39.2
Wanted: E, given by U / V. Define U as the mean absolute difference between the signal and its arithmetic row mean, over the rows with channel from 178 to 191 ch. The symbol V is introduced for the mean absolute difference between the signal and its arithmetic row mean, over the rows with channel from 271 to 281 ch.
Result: 1.4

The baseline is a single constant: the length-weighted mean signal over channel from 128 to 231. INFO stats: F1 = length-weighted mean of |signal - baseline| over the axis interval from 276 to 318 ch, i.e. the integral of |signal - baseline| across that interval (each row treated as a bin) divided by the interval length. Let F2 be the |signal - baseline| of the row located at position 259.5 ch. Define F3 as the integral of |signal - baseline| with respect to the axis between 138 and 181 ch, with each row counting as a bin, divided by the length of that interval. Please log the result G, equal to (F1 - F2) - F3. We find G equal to -0.8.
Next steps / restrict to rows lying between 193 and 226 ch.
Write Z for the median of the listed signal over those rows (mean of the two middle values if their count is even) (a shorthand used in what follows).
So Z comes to 37.6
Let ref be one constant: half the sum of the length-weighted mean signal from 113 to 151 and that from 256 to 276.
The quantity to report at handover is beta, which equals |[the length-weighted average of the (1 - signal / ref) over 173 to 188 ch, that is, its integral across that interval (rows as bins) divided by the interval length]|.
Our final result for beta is 0.05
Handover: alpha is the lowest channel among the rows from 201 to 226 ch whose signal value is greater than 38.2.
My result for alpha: 212.0 ch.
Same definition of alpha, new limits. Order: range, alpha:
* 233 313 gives 234.5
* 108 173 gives 109.5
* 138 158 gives 139.5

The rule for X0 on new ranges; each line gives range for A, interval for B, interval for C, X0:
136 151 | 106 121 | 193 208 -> 0.337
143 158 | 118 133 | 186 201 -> 0.338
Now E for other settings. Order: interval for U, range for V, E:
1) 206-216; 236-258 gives 1.7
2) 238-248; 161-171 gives 1.6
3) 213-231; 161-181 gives 2.4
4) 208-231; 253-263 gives 2.0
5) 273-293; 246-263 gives 0.5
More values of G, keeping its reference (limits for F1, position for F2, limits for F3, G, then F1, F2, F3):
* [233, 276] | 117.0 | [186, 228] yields -1.7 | 1.05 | 1.7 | 1.00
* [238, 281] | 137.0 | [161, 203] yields -0.7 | 1.13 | 0.9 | 0.95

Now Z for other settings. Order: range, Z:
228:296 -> 39.5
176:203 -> 37.3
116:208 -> 38.0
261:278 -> 39.3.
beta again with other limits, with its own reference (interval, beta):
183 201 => 0.07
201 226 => 0.04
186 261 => 0.03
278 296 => 0.01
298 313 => 0.04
